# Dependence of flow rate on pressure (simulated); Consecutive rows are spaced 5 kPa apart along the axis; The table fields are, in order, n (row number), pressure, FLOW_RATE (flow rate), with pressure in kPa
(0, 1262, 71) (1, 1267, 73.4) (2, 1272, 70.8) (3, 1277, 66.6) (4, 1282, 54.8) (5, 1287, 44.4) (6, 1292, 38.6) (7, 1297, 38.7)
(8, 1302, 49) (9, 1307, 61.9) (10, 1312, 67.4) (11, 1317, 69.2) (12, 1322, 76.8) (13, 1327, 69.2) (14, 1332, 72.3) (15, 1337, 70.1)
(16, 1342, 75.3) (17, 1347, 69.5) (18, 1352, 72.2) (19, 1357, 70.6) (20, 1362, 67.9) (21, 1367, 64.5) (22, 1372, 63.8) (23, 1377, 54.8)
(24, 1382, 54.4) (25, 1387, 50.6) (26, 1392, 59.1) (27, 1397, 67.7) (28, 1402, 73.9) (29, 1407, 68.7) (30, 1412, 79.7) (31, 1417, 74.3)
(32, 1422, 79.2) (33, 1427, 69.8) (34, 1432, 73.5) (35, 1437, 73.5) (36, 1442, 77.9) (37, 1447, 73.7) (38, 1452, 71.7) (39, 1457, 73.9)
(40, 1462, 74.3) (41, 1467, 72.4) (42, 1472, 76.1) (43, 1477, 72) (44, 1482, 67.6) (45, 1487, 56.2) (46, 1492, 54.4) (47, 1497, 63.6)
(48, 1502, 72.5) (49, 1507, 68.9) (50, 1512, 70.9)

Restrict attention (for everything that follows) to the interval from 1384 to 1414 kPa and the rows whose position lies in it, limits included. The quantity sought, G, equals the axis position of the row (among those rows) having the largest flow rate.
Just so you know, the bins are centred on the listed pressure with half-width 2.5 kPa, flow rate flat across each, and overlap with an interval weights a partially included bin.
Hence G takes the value 1412 kPa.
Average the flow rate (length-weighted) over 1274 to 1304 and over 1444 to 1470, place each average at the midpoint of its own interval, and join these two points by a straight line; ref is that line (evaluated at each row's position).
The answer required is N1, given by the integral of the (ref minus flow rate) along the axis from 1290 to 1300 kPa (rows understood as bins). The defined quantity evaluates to 107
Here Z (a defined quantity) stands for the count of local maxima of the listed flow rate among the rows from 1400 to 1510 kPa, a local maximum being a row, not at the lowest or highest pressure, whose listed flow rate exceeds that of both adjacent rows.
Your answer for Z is 6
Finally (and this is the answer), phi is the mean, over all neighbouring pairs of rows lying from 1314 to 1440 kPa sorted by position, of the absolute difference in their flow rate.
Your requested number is 4.9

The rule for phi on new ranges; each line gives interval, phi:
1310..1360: 4.2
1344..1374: 2.2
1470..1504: 6.6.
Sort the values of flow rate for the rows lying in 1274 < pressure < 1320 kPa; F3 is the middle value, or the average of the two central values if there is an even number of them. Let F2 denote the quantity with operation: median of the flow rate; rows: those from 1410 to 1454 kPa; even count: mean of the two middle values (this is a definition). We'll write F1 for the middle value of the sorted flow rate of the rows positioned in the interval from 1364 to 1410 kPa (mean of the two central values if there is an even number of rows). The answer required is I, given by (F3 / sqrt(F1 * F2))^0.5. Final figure 0.89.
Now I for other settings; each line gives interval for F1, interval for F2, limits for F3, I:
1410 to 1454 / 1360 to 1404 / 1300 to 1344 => 1.00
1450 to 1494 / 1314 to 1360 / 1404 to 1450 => 1.02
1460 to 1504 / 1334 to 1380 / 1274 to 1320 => 0.88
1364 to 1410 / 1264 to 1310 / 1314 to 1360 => 1.09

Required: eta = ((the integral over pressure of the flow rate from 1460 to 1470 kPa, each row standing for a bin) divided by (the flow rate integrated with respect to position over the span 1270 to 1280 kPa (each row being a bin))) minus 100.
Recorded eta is -98.9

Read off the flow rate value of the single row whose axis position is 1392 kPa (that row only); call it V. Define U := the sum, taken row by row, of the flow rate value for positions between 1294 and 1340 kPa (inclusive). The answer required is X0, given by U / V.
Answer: 9.7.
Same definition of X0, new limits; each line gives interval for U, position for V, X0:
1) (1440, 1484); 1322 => 8.6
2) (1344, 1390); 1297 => 14.7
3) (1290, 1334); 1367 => 8.4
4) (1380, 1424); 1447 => 8.2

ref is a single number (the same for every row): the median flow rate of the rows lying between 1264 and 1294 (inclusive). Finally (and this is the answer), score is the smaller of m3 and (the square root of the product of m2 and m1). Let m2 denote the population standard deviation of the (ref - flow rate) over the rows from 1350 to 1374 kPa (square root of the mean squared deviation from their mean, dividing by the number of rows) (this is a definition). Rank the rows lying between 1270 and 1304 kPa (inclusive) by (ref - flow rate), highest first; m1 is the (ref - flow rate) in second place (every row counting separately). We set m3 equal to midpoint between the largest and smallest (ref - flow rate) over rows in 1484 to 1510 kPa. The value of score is -3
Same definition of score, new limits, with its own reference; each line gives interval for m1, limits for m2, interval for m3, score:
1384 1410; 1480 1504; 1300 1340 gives -2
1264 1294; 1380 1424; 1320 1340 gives -12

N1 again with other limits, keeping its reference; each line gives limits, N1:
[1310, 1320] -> -160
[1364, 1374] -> -37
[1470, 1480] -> 23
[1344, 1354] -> -133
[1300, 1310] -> -50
